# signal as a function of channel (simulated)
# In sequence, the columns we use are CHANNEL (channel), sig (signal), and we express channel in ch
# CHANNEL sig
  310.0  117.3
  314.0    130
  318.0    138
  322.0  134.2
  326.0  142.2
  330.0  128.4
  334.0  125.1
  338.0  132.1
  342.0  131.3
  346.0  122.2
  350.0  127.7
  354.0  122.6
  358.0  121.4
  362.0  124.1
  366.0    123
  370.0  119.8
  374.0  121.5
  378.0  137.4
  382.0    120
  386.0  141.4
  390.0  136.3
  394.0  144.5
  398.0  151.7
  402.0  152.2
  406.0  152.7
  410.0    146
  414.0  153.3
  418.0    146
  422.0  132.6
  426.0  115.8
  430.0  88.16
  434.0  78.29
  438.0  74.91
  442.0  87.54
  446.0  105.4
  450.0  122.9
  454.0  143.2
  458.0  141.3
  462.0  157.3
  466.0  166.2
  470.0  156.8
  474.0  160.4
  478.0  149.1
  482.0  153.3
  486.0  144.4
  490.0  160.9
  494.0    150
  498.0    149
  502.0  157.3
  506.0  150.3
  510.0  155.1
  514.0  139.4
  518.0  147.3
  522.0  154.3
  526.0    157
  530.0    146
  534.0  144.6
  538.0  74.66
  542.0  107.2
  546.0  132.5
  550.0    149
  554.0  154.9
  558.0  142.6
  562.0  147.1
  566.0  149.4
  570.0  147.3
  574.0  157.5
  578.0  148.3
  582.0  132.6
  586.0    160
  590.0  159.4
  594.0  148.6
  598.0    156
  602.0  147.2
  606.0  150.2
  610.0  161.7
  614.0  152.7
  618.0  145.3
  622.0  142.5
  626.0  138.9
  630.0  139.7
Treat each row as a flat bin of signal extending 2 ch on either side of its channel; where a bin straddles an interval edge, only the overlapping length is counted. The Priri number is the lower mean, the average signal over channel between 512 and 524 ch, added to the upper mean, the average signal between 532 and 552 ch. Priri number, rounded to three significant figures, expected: 269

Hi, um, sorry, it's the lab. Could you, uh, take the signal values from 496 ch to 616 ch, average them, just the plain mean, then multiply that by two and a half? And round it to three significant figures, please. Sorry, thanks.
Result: 365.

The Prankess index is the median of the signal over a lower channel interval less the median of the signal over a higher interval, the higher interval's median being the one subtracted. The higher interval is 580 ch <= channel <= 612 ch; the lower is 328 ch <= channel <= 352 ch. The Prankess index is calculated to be -25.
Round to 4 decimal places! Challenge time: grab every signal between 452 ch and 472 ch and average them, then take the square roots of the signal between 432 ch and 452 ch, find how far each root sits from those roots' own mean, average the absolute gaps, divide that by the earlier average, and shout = 0.0054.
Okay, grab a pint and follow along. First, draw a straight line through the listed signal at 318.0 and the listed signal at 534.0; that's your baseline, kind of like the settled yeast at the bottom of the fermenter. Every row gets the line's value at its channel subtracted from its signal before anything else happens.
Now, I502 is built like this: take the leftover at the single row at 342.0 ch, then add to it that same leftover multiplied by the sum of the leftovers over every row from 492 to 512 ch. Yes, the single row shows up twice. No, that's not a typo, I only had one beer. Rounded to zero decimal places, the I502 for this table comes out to -331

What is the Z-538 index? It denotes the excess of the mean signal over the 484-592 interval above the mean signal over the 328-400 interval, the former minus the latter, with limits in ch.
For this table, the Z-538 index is 16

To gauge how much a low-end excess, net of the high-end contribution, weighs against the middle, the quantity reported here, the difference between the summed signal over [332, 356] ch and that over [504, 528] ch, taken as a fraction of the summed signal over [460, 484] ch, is -0.15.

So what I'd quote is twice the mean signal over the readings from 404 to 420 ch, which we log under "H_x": 299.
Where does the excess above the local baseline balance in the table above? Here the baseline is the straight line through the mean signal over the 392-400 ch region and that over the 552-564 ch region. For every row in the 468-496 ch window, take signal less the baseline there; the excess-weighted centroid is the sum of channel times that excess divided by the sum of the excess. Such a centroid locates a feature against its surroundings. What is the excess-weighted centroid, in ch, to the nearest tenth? 479.4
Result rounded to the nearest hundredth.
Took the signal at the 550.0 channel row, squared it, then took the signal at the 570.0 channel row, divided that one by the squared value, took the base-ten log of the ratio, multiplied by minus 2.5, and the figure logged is 5.45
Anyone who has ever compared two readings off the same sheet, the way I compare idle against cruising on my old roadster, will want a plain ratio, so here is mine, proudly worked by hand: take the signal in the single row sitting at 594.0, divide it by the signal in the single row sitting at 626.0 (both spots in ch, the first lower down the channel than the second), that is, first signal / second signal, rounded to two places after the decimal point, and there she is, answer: 1.07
